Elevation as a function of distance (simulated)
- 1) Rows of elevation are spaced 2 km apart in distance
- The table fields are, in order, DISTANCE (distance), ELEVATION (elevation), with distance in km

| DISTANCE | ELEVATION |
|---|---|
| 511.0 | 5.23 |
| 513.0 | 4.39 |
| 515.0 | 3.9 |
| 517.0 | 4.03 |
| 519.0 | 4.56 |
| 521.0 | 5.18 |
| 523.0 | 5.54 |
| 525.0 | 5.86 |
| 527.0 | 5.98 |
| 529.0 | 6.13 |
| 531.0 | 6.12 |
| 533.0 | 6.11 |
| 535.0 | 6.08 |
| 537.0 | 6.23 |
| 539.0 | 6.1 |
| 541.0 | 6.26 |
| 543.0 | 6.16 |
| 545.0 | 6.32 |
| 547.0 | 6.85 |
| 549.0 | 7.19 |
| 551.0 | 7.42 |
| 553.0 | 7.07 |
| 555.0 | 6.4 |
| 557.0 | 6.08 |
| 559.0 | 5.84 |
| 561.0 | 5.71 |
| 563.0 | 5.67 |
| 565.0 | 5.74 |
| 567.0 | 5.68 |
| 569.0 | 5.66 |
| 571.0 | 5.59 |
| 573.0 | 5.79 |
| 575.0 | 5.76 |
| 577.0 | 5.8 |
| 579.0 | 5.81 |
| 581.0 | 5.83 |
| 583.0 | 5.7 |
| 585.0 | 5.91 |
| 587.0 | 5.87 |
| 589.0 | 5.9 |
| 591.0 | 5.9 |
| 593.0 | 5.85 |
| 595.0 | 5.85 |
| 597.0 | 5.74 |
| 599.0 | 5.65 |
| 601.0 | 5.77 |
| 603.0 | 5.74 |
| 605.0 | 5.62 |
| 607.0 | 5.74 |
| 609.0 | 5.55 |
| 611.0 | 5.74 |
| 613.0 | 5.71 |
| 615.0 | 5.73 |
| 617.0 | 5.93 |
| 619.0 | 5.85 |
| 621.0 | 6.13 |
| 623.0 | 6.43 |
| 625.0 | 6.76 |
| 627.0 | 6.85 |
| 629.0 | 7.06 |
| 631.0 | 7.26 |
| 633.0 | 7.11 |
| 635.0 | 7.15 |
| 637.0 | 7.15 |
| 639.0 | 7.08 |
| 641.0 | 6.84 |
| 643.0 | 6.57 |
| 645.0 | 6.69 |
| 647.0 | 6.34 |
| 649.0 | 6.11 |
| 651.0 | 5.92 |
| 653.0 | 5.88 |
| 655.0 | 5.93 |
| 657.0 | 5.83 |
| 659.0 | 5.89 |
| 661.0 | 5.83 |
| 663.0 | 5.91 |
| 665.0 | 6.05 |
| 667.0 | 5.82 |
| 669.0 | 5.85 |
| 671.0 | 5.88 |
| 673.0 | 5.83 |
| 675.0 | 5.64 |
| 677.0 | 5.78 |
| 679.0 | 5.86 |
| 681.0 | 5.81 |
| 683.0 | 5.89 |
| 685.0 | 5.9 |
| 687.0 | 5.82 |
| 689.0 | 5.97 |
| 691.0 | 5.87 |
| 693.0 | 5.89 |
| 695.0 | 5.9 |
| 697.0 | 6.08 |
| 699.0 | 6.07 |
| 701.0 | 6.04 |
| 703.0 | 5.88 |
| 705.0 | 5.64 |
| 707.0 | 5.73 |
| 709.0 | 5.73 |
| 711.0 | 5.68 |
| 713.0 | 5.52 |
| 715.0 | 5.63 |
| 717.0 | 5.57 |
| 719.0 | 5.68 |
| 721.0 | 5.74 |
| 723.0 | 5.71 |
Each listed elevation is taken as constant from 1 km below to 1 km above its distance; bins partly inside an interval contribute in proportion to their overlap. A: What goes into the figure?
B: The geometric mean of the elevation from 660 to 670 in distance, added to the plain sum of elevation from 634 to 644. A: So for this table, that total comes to 40.7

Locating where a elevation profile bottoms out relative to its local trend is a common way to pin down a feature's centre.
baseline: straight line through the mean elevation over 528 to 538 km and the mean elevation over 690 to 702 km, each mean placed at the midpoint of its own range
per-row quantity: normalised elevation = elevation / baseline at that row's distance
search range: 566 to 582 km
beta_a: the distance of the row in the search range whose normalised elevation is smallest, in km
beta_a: 571.0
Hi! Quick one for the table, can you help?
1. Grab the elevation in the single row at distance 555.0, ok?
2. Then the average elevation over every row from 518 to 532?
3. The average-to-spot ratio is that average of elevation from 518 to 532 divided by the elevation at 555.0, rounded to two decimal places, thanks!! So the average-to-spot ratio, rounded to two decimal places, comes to 0.88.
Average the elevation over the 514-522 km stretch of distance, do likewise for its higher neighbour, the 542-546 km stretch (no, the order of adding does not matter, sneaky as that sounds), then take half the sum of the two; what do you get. 5.3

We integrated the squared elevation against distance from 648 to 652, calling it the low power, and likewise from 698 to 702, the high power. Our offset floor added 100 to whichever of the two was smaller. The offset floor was 245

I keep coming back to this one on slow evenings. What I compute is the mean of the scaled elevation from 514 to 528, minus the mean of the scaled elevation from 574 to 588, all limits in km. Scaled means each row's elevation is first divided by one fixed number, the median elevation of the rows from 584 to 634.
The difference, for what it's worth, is -0.14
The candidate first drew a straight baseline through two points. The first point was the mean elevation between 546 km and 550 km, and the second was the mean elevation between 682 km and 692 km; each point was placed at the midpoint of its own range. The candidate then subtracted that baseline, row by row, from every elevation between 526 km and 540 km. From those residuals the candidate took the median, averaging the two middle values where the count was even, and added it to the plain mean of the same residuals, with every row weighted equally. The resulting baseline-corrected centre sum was -2.1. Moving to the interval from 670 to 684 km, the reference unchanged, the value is -0.3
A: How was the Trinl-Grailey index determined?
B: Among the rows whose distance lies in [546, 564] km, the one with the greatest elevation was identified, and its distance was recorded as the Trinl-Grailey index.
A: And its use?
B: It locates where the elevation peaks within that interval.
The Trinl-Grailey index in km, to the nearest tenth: 551.0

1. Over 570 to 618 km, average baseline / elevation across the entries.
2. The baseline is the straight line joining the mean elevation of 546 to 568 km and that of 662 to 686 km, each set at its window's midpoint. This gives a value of 1.07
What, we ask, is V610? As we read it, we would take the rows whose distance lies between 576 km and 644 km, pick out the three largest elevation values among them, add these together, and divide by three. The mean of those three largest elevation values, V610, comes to 7.19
